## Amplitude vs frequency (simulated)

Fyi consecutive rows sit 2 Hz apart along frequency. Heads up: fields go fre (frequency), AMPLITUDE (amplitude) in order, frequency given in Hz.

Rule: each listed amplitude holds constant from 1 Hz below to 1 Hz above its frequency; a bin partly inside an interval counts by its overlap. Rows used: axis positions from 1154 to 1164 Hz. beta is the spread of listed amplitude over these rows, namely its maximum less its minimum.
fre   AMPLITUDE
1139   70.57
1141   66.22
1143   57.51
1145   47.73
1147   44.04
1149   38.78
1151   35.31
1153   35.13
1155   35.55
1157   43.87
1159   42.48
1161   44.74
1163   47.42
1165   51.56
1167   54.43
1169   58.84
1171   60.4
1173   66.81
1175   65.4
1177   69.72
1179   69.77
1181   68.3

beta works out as 12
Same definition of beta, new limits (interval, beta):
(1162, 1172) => 13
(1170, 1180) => 9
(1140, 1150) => 27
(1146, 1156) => 9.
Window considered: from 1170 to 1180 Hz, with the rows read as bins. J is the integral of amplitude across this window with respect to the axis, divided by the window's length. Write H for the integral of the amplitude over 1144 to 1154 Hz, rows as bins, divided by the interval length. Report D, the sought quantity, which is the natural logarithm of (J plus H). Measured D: 4.669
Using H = 40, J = 66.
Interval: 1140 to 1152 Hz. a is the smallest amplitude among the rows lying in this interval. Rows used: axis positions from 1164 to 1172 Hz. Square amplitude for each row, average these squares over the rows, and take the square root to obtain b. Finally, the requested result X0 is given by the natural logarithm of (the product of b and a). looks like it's 7.60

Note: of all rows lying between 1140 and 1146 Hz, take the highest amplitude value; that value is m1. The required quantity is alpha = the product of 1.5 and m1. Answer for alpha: 99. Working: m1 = 66.22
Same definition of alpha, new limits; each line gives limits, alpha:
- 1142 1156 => 86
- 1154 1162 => 67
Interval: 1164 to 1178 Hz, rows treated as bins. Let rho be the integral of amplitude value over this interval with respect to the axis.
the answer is 854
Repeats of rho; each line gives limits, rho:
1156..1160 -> 173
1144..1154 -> 402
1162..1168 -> 307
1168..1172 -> 238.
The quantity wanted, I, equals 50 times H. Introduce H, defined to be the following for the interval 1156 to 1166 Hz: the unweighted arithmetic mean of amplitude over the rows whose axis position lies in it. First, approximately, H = 46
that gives 2301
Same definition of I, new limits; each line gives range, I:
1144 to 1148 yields 2294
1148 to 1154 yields 1820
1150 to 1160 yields 1923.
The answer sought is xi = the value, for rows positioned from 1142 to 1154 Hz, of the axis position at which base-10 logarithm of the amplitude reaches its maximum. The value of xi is 1143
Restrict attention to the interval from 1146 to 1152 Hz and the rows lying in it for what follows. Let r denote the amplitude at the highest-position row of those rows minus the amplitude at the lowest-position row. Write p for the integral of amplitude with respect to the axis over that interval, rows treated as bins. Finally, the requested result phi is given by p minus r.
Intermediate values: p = 236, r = -9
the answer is 245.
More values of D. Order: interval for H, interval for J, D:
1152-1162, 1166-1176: 4.620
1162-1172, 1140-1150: 4.658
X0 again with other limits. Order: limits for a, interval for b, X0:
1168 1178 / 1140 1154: 7.94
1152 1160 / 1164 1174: 7.63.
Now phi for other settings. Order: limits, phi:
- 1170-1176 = 380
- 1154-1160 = 237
